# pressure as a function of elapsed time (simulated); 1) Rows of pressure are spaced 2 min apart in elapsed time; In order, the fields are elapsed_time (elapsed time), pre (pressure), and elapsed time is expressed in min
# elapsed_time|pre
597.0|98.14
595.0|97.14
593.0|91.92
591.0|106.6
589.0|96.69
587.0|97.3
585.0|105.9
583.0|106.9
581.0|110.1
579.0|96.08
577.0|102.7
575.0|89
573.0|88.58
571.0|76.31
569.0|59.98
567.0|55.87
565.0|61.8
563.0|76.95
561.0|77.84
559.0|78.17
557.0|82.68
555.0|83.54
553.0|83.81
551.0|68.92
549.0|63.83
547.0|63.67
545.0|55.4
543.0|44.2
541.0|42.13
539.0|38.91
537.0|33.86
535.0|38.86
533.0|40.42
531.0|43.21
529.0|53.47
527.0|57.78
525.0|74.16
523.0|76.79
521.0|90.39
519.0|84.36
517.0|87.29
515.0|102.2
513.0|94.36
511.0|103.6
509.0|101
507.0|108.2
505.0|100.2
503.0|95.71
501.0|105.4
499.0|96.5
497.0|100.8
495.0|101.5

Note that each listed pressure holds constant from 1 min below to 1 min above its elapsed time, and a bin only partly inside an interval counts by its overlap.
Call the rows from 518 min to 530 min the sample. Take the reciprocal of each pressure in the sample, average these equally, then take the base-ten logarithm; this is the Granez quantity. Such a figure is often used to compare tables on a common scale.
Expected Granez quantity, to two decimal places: -1.85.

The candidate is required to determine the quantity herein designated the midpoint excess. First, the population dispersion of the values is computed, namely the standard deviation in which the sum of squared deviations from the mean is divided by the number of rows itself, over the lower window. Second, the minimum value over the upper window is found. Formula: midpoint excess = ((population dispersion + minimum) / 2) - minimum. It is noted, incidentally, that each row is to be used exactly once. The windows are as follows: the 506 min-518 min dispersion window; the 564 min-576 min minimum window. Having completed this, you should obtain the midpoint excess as -25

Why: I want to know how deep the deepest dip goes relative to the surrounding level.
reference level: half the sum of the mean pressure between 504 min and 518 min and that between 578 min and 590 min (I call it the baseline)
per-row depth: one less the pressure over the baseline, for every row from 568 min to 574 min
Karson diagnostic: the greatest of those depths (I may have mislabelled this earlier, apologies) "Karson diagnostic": 0.41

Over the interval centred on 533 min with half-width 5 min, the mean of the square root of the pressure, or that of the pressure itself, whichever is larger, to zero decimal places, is 42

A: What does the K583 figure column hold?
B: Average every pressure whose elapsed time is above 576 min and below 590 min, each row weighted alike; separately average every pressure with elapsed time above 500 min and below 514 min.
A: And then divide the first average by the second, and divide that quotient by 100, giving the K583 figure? 0.010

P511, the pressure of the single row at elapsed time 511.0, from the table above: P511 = 103.6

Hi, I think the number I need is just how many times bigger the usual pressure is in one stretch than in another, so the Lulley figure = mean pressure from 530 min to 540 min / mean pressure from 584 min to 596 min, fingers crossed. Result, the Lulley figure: 0.4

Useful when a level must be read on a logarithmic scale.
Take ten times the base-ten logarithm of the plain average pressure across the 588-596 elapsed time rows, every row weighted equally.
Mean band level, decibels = 19.9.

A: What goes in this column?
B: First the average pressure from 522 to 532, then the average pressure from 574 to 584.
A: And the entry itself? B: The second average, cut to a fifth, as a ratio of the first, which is 0.331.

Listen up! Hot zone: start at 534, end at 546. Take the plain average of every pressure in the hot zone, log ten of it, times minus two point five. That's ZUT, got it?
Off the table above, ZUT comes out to -4.1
